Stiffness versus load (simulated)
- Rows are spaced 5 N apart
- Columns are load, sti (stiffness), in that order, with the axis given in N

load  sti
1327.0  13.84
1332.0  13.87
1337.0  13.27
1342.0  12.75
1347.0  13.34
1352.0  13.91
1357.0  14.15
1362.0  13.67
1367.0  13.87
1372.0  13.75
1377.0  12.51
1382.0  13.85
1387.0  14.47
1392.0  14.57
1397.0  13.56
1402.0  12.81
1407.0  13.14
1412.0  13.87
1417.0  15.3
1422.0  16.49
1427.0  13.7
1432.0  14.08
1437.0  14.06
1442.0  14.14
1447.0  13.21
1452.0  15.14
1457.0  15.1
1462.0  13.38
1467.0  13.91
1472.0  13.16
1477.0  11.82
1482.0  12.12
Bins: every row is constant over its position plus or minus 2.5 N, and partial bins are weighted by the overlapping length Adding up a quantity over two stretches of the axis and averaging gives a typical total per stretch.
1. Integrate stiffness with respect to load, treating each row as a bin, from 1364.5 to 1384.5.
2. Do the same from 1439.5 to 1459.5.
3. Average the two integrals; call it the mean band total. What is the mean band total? 278.9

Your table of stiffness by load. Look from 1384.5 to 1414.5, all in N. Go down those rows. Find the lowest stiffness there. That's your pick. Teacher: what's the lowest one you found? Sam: 12.81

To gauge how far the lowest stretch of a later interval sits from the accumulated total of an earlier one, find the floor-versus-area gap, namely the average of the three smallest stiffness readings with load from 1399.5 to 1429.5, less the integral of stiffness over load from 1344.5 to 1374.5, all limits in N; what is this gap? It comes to -400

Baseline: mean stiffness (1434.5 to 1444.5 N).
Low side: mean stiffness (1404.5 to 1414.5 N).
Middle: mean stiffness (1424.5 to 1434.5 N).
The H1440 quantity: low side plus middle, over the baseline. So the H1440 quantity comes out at 1.94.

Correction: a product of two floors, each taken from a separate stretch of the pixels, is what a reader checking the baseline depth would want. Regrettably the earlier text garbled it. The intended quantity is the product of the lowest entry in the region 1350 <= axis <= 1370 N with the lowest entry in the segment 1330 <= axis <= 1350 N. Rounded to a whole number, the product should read 174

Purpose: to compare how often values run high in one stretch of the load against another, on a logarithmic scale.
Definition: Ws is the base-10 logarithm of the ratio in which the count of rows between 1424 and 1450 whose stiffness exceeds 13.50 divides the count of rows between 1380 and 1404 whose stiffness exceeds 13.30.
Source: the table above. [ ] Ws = 0.00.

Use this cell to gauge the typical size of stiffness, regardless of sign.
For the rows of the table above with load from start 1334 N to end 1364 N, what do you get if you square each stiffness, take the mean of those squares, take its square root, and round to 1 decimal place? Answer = 13.5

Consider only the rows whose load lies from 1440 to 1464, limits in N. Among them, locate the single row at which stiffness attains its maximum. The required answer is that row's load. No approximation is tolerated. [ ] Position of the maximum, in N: 1452.0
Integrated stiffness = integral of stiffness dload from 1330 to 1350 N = 266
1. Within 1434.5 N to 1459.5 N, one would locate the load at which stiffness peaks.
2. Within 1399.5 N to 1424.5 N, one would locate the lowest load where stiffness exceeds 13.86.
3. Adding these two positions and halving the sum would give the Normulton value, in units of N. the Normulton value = 1432.0 N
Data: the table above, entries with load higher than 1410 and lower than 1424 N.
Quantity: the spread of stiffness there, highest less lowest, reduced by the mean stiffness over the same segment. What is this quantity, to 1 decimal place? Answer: -12.6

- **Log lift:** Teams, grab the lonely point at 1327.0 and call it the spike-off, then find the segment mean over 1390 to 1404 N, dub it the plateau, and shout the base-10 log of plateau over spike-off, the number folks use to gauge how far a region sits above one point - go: -0.006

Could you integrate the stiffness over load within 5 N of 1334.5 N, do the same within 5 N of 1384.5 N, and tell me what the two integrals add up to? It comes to 277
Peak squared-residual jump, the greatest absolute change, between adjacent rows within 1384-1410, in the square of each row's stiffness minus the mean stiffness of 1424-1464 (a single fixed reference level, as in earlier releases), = 1.4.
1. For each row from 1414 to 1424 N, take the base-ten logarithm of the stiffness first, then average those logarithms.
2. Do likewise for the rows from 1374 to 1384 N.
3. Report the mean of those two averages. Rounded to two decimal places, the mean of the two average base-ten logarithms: 1.16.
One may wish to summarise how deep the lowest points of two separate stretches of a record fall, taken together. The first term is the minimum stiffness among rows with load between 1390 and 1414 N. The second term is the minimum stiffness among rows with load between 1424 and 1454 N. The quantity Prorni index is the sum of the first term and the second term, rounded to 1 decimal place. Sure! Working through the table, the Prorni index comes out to 26.0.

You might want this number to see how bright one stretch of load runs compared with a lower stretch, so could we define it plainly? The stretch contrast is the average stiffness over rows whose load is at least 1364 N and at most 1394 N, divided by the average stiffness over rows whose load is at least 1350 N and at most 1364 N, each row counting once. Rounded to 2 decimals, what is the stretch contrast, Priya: 0.99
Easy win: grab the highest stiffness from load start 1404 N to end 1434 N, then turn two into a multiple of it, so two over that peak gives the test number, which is 0.121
